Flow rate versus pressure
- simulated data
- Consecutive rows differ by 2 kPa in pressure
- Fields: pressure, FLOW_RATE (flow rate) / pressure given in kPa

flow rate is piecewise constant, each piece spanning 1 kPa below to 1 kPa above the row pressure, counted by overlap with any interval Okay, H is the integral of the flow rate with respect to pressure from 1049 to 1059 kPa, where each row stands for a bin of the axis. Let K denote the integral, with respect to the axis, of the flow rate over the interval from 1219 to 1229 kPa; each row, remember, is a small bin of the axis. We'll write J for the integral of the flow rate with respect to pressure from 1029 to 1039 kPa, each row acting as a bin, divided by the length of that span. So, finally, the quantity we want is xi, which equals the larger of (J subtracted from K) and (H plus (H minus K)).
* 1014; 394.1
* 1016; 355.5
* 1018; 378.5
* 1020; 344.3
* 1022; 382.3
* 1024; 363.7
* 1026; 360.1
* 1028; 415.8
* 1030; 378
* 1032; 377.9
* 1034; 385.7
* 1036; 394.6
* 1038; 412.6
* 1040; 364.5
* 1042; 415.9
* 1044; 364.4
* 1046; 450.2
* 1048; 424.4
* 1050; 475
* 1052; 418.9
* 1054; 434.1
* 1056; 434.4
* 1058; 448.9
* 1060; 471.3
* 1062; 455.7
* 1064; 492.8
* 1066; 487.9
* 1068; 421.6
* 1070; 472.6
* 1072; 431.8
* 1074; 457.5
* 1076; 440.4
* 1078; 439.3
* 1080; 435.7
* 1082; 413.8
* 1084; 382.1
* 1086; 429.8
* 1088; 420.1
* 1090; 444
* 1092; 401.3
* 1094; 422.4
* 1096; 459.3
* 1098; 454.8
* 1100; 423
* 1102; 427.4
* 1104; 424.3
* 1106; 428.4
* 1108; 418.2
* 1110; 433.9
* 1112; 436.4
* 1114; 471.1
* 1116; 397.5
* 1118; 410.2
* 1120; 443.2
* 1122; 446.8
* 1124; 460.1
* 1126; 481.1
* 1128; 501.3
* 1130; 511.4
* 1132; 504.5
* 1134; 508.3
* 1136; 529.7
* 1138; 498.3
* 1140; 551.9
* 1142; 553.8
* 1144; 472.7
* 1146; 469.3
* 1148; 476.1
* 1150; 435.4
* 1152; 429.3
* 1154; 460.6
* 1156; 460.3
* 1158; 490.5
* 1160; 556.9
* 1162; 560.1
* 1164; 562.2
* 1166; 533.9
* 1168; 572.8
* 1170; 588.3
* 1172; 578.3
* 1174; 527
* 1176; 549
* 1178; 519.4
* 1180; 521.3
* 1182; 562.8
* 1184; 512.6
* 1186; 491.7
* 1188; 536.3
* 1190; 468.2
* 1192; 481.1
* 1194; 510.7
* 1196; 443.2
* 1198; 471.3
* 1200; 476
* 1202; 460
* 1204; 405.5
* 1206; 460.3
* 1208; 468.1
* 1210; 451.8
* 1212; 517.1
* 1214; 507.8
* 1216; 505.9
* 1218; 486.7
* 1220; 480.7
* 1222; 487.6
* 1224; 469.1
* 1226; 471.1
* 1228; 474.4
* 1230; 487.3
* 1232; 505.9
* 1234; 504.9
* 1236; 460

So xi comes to 4376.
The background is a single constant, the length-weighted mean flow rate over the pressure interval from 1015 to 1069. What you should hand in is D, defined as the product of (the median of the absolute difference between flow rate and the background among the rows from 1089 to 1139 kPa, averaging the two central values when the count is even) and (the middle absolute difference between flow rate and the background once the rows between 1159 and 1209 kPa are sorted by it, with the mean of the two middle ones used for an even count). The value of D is 3515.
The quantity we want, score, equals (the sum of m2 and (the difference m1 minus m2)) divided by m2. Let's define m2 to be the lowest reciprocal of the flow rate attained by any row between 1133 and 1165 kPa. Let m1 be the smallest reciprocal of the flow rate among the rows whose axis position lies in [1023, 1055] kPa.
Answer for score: 1.18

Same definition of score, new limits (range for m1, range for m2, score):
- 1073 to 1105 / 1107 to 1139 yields 1.15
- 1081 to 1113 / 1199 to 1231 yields 1.13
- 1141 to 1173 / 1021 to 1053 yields 0.81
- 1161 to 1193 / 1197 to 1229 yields 0.88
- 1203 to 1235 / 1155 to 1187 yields 1.14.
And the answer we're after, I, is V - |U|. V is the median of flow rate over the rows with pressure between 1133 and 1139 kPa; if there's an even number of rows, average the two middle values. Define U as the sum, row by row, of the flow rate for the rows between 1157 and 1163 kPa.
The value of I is -1099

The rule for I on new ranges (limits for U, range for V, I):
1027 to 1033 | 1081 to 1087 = -758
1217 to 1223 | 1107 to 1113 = -1021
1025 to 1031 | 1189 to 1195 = -673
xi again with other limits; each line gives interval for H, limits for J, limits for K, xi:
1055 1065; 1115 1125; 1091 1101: 4891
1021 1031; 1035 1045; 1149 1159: 4162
